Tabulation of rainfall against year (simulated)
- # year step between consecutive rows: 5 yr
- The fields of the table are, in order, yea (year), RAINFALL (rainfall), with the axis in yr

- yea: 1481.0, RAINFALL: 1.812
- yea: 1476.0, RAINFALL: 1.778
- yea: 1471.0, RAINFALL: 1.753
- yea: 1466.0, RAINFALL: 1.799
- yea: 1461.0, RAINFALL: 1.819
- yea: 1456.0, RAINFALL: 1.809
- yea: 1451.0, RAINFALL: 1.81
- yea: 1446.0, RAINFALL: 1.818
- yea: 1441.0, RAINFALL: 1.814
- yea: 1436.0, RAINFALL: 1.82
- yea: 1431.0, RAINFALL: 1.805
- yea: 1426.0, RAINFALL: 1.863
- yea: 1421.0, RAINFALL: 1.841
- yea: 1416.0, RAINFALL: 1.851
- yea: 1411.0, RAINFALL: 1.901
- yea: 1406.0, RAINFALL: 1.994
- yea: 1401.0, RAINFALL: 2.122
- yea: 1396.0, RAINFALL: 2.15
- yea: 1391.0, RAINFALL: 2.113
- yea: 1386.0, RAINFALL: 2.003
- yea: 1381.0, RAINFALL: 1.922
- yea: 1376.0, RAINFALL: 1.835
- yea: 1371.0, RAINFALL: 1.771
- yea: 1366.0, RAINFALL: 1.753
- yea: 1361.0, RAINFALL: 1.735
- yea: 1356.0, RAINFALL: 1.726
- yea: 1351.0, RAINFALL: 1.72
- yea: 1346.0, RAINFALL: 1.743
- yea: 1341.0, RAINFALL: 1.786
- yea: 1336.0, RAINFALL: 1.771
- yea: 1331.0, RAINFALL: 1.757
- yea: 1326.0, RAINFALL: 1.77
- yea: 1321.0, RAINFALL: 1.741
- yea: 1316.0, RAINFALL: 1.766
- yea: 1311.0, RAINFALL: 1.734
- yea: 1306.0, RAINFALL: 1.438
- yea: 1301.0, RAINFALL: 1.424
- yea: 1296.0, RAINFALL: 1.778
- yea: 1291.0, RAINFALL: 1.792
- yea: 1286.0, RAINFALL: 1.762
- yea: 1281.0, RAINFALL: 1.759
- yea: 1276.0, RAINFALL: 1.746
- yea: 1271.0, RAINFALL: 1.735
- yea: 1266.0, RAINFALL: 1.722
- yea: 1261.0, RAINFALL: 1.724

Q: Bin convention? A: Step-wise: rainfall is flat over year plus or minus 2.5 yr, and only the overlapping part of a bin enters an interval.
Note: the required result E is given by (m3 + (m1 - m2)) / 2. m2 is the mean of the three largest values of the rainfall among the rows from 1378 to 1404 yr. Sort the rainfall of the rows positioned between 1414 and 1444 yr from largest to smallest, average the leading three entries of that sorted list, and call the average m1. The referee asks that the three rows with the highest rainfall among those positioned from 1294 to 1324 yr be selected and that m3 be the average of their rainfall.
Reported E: 0.74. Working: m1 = 1.85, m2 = 2.13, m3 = 1.762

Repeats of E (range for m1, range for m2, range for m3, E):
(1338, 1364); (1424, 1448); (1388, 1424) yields 1.02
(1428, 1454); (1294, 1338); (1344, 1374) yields 0.90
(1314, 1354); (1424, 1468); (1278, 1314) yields 0.86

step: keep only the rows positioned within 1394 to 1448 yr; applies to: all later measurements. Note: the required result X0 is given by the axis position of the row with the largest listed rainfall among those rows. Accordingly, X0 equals 1396.0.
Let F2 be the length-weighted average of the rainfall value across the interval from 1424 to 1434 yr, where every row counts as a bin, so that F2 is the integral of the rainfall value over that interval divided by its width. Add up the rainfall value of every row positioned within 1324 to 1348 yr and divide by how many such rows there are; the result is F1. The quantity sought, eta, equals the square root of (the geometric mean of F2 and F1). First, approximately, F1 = 1.77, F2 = 1.83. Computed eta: 1.341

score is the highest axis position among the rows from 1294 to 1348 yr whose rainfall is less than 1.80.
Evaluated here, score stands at 1346.0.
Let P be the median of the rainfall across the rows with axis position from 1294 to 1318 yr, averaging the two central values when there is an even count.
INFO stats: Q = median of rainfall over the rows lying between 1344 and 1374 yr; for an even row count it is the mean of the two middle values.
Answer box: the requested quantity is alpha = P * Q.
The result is 3.0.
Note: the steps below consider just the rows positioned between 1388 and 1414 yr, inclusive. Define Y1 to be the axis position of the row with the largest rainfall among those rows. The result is 1396.0 yr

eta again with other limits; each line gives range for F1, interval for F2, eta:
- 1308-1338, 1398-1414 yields 1.370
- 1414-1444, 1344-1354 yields 1.334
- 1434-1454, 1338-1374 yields 1.335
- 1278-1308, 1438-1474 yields 1.315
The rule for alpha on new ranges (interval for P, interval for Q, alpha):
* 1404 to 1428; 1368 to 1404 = 3.7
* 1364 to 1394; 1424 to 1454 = 3.4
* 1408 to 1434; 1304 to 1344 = 3.3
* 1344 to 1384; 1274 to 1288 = 3.1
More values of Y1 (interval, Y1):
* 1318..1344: 1341.0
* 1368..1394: 1391.0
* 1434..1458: 1436.0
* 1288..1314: 1291.0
